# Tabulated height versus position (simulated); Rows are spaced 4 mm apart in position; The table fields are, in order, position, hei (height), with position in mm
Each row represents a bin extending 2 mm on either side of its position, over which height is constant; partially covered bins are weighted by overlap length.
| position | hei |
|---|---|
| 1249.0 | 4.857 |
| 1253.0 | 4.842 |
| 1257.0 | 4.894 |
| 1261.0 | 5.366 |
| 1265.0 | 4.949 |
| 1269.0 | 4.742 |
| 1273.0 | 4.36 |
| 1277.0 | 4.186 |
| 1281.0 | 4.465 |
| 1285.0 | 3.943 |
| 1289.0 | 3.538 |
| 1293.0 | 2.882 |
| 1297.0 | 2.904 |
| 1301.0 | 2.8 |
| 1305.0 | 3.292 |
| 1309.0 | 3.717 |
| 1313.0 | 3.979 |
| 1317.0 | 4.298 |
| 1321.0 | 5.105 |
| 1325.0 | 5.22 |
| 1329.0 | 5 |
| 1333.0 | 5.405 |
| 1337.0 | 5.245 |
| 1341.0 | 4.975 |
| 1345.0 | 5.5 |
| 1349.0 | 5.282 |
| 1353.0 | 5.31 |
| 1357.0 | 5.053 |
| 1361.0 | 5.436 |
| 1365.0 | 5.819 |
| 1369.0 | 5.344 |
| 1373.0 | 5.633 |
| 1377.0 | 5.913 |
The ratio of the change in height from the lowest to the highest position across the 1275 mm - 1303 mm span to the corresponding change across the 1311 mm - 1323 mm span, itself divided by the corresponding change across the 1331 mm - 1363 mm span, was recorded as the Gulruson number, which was -40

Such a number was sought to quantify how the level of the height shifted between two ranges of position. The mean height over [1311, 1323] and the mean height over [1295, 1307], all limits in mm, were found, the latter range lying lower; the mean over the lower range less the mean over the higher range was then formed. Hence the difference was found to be -1.5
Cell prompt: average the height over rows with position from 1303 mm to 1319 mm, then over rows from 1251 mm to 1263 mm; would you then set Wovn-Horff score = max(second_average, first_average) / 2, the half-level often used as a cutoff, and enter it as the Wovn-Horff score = 2.52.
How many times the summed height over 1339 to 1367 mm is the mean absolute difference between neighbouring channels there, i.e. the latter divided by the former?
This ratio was 0.0080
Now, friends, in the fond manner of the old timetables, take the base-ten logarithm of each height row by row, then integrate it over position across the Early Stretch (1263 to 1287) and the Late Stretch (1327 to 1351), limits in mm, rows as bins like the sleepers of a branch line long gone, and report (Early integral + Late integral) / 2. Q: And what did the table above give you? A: 16.4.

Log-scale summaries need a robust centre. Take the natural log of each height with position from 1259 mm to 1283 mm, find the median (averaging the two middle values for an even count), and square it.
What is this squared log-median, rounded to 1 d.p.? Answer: 2.3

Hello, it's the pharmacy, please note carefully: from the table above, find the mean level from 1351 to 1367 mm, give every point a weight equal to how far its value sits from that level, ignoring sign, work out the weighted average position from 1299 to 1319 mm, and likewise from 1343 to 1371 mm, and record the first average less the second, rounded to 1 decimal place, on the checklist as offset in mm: -51.1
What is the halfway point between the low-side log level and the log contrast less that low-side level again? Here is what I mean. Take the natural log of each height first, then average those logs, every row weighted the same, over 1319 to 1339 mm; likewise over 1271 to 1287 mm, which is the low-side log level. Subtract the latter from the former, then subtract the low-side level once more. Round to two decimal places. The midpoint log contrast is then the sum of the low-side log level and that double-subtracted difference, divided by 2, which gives 0.10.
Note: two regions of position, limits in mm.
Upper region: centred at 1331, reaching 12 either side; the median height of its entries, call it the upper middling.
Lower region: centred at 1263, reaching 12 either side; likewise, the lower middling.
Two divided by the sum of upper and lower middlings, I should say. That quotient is 0.199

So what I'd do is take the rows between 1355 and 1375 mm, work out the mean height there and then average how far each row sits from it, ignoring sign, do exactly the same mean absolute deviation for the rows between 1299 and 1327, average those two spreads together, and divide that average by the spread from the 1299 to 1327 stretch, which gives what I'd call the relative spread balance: 0.7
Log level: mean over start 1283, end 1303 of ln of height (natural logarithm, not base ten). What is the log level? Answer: 1.16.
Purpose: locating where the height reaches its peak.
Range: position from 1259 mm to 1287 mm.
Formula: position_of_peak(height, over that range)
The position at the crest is 1261.0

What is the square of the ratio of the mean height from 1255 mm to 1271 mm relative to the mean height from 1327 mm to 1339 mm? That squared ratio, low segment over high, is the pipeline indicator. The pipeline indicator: 0.91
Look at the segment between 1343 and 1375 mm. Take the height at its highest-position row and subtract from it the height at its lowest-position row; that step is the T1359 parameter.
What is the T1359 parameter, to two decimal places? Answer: 0.13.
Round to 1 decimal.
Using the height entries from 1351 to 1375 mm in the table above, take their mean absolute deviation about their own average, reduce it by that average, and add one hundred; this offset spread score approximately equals 94.8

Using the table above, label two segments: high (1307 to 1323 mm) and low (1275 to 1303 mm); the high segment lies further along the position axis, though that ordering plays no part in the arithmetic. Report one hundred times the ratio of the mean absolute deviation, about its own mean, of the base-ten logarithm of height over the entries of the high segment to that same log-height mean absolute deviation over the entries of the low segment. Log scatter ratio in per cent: 59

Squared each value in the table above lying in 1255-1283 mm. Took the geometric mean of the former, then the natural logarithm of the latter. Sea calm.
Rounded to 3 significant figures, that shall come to 3.09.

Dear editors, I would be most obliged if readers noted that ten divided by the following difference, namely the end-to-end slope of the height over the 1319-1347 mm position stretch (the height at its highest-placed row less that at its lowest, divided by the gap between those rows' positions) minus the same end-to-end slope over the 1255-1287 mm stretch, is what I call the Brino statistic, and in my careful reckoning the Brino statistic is 198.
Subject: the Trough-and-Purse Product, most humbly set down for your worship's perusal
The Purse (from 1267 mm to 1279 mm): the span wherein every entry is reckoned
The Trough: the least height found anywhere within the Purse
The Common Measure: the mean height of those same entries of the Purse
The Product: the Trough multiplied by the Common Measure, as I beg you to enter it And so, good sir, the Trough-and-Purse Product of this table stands 19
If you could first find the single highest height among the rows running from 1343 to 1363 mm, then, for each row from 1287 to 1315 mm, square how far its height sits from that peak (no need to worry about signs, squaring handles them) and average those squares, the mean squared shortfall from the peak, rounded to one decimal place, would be 5.0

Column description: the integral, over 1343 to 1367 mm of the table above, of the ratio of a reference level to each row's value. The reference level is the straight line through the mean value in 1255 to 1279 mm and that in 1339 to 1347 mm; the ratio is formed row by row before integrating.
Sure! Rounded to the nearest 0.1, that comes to 23.7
